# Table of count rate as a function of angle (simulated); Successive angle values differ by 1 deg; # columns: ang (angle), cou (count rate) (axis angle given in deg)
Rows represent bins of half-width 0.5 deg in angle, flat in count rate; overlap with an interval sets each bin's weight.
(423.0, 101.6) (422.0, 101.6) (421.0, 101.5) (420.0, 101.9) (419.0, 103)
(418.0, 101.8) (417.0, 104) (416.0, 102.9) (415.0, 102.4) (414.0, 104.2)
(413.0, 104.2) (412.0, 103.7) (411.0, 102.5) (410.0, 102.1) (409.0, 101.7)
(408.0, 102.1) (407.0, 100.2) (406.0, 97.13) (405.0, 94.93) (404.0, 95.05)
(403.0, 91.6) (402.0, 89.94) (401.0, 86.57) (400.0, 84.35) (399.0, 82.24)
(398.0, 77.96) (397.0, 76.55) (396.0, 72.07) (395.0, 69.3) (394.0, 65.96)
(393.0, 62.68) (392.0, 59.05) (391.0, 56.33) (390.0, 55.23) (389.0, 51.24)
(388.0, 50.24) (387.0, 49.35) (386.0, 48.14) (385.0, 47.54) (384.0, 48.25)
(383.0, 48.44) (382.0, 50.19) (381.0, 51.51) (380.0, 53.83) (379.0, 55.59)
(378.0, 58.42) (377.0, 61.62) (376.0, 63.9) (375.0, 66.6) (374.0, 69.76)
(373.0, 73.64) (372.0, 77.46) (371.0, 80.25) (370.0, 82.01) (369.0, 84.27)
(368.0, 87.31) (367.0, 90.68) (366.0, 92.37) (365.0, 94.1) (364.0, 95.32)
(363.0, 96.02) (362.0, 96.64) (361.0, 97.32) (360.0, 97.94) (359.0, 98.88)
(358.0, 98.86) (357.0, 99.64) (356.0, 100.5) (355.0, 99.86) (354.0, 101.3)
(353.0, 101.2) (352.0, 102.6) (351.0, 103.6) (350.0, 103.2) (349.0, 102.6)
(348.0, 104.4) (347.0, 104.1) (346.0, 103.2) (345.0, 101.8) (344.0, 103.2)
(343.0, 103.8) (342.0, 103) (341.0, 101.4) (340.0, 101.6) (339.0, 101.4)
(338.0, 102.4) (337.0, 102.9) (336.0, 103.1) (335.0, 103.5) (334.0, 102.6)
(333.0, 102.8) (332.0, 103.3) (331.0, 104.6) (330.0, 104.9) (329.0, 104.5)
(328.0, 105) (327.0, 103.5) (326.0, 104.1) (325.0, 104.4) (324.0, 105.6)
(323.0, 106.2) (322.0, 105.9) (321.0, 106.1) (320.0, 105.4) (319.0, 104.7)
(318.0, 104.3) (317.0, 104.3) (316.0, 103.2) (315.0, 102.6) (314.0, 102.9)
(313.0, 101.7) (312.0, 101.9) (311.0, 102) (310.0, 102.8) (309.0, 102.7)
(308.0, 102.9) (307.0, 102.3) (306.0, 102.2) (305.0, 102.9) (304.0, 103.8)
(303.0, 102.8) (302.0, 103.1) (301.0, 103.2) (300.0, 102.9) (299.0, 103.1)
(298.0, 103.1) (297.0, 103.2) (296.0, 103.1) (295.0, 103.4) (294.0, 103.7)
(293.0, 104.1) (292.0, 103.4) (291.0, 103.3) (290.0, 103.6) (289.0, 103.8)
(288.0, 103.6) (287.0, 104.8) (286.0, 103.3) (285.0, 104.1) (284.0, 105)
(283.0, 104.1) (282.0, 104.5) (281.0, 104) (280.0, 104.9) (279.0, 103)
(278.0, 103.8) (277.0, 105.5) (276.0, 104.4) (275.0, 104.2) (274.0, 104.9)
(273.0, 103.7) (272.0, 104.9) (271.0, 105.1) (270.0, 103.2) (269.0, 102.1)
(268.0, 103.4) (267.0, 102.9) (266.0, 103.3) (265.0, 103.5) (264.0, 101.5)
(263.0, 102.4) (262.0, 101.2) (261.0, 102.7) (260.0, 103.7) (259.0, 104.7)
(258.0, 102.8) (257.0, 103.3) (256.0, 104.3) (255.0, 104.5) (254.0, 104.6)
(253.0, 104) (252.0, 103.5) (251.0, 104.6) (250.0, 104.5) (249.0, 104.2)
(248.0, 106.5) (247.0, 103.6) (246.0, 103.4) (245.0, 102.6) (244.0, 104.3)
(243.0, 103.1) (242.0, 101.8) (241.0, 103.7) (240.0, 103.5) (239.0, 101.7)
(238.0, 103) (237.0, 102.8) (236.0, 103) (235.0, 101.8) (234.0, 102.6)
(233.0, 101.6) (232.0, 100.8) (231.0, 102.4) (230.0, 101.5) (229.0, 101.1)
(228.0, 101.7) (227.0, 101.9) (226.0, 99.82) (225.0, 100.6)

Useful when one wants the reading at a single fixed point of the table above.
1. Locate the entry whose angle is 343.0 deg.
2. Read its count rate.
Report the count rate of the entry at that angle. 103.8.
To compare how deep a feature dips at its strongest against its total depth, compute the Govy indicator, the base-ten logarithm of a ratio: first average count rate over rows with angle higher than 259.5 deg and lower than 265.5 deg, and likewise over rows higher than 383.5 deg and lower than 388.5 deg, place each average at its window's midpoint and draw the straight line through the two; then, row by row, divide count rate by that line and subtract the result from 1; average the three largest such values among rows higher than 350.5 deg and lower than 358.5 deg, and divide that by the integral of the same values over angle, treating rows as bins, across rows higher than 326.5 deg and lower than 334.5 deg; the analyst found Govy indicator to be -0.7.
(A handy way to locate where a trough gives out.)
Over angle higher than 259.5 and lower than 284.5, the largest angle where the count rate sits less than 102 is 264.0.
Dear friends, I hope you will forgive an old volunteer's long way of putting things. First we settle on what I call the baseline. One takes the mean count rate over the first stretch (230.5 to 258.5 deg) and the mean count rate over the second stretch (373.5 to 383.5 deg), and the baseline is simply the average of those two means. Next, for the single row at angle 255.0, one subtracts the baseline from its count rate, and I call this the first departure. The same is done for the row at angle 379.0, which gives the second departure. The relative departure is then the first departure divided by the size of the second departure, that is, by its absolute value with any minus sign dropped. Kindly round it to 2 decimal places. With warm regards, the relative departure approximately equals 0.95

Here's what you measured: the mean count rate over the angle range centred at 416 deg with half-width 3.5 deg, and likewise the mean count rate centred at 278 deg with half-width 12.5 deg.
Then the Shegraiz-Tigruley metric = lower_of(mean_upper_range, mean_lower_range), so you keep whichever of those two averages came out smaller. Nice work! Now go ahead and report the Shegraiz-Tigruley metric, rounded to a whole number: 103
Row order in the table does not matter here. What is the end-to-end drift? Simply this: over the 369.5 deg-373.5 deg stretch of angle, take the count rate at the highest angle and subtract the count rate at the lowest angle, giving -8.4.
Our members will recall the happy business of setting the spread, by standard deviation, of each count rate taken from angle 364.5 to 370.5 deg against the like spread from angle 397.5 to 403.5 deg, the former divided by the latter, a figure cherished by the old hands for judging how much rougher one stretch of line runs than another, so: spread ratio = 0.94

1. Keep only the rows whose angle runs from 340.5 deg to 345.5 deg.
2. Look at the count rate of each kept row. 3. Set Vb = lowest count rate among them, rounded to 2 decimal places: 101.40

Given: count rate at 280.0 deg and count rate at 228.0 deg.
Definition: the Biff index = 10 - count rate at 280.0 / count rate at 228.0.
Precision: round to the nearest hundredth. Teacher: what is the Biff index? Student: 8.97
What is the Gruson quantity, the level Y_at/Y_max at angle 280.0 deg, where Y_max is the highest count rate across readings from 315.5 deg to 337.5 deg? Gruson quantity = 0.988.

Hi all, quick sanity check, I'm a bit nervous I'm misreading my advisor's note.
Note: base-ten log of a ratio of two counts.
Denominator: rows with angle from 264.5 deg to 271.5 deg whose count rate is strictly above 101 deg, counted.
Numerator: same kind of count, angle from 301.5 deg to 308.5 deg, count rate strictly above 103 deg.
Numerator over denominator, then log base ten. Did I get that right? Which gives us -0.54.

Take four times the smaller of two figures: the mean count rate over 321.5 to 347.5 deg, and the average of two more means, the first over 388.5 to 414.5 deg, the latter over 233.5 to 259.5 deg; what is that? 375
